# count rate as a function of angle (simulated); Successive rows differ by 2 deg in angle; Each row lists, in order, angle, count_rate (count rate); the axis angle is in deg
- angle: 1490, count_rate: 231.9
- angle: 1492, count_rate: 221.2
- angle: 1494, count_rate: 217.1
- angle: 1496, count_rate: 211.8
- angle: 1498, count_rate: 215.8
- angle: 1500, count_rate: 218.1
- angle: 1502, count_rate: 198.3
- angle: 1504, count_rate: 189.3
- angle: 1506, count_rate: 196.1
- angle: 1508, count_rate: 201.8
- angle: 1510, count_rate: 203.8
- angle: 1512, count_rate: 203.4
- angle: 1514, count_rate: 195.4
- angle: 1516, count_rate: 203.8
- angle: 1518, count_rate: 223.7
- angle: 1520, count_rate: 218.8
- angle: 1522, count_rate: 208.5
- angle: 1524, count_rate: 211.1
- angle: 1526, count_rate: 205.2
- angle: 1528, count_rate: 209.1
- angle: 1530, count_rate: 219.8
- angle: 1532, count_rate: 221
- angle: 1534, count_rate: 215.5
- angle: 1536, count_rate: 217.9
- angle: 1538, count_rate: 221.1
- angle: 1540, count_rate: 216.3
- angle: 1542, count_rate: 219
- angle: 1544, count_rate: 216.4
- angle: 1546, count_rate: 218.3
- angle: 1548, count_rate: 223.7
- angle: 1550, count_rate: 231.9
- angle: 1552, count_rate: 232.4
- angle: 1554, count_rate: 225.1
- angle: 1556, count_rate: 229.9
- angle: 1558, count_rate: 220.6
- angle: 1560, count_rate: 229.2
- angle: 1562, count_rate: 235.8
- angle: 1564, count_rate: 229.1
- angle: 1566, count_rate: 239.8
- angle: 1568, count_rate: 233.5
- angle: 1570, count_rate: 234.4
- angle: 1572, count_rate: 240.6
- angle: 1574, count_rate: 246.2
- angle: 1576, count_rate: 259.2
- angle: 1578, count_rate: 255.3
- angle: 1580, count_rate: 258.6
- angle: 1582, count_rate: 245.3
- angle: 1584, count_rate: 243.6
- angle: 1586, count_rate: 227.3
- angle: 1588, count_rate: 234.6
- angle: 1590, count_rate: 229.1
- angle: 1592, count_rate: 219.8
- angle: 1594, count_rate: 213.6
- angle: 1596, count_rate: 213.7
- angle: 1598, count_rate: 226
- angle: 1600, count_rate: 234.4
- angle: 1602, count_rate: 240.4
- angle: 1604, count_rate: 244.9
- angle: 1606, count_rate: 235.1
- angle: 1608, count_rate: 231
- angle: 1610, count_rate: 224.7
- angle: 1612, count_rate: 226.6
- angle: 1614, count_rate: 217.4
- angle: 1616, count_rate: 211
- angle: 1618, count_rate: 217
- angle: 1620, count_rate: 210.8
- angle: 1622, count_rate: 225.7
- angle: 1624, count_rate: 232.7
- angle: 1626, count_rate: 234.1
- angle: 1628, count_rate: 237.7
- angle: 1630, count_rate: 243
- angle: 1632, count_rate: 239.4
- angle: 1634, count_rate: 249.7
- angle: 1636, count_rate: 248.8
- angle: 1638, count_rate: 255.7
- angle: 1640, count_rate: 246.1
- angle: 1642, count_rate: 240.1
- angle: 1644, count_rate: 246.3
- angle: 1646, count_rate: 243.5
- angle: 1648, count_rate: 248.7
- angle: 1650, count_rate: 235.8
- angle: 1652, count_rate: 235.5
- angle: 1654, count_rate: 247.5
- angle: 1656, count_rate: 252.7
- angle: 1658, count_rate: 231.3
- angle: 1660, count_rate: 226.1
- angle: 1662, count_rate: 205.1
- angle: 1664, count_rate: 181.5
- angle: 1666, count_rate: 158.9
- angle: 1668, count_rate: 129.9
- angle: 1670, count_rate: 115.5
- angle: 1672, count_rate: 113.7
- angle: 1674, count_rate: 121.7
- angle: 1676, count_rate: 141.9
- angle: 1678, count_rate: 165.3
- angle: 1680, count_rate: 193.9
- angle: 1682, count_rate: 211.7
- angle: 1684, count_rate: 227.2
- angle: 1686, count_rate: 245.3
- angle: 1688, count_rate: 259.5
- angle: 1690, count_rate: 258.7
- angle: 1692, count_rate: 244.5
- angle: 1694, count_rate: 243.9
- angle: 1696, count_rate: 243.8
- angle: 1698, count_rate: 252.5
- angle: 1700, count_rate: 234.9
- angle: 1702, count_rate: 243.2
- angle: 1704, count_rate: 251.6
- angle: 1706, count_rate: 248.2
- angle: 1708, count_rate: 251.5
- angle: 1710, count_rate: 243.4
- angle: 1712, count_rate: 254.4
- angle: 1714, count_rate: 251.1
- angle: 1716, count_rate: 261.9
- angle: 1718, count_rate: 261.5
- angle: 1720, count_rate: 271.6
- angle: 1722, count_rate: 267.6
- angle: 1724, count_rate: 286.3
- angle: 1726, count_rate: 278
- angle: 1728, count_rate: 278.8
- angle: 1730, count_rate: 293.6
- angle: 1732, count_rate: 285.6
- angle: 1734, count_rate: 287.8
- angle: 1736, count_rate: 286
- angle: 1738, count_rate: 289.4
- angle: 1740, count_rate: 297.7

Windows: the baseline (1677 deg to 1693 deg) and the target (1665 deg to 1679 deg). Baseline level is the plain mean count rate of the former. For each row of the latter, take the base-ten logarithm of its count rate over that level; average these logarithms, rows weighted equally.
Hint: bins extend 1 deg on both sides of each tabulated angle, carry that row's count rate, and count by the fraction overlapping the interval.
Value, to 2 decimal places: -0.23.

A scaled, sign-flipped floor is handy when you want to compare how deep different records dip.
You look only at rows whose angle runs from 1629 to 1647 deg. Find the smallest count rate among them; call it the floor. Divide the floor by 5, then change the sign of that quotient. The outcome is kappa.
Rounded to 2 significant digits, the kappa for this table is -48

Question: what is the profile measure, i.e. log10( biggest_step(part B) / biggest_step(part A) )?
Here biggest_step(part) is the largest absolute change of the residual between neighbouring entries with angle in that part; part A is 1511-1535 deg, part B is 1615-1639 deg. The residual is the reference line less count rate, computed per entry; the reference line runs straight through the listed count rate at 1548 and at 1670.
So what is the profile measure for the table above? -0.1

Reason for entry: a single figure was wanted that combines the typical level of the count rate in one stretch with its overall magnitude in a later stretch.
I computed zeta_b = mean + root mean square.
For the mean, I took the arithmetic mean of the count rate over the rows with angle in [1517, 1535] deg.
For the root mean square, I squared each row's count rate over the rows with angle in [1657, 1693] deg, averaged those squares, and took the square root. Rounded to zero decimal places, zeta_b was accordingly 412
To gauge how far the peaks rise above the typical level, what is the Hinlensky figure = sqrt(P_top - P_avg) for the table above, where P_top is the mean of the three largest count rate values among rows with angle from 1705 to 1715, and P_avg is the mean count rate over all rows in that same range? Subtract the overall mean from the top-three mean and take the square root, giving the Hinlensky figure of 1.6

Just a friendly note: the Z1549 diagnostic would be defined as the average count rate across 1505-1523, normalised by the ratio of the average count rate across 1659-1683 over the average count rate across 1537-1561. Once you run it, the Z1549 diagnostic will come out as 282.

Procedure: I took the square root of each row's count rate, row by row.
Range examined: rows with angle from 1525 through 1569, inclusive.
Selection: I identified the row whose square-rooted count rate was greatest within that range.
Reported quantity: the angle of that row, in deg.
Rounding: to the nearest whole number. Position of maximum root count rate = 1566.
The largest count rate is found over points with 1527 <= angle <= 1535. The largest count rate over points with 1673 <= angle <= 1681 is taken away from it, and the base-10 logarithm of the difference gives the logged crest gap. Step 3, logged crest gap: 1.4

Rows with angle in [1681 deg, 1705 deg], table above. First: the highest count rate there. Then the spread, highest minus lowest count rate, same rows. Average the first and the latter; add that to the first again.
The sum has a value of 413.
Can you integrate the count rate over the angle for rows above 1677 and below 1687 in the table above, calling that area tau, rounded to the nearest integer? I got 2087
